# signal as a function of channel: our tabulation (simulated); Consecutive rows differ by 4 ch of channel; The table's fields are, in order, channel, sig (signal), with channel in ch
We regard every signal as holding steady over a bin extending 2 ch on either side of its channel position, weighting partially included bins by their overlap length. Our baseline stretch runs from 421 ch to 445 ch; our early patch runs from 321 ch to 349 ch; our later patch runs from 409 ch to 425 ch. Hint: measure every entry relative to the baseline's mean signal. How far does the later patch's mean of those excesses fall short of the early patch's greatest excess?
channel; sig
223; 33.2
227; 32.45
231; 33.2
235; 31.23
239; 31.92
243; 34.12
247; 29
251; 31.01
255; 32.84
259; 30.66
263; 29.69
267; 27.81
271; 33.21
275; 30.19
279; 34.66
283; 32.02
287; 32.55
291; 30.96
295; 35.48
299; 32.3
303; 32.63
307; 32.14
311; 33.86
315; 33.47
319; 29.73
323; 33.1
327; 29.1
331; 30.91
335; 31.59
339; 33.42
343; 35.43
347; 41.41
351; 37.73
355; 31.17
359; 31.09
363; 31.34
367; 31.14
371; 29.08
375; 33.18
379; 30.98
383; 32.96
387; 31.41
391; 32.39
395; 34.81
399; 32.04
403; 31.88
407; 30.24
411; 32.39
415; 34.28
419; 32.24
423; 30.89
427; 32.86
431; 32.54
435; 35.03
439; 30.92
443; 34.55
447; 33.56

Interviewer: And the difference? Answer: 9.0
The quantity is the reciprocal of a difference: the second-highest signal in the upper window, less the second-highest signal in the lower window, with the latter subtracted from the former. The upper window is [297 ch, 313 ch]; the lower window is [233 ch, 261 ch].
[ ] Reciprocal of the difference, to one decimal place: -4.8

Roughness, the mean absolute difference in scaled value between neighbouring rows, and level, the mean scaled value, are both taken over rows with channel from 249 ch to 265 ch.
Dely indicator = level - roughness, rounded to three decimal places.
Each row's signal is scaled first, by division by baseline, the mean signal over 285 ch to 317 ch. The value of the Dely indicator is 0.893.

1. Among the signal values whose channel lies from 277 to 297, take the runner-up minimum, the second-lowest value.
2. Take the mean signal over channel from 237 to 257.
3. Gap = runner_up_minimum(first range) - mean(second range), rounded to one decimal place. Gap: 0.2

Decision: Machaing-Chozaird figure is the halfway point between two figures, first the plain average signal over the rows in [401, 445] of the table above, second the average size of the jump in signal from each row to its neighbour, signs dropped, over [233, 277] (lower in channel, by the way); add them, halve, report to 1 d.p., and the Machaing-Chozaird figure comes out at 17.5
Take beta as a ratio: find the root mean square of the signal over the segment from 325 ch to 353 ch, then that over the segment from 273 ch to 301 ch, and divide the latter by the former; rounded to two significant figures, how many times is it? 0.95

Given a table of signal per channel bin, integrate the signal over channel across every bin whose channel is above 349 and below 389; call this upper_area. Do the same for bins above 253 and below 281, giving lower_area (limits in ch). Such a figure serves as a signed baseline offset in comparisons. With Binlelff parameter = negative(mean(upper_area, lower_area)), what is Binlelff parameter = -1078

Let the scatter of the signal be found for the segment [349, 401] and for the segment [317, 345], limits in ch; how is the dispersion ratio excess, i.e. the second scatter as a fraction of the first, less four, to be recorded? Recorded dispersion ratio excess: -3.0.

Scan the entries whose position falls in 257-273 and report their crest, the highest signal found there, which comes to 33.21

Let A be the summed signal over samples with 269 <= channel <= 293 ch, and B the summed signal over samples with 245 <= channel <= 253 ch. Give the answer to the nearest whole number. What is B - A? -134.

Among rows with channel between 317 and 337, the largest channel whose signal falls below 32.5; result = 335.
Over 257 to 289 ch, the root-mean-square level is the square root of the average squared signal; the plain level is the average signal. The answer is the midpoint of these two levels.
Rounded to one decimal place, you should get 31.4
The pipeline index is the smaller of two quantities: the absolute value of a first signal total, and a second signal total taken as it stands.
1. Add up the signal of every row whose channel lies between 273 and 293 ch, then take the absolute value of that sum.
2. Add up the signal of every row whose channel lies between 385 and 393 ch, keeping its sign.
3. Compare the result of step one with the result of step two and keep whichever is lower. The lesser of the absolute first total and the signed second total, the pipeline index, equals 64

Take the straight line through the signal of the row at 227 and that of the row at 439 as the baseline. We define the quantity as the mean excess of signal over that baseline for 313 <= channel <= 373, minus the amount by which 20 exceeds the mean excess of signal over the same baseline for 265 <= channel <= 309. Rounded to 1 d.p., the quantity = -18.8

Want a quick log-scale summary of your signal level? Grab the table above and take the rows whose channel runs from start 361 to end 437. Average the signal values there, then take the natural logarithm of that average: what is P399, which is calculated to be 3.47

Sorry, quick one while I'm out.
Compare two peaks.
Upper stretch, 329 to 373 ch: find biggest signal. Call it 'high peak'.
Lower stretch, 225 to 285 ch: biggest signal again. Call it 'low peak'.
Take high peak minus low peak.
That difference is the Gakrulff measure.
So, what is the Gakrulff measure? 7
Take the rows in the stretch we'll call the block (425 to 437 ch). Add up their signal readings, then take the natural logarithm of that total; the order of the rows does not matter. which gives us 4.61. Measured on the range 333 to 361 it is 5.49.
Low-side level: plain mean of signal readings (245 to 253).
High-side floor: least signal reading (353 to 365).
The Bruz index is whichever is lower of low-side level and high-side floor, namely 30.0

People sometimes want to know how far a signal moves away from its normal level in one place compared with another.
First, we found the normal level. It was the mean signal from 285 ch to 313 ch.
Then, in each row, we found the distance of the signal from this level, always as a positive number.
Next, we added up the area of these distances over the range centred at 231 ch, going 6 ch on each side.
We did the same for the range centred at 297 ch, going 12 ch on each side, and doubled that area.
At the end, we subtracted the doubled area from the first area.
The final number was -41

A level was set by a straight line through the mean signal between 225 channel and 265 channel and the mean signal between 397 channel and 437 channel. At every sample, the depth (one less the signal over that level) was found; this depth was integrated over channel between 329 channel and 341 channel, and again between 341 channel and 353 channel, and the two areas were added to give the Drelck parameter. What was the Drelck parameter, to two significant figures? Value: -2.2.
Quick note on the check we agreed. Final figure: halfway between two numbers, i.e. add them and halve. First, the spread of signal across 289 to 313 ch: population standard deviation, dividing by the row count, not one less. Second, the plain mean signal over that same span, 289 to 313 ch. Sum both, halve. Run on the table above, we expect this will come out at 17.2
